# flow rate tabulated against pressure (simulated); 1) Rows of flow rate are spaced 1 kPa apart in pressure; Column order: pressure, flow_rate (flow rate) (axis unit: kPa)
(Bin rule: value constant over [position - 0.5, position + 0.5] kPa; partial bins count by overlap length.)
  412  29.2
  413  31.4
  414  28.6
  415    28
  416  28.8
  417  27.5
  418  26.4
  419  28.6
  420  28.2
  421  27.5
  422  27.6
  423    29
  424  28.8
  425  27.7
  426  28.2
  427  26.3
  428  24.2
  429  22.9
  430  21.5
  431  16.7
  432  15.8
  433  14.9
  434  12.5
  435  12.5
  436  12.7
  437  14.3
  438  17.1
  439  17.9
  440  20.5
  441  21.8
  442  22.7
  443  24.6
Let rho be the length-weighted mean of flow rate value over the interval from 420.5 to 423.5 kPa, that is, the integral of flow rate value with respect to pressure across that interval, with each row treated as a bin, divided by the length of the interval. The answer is 28.0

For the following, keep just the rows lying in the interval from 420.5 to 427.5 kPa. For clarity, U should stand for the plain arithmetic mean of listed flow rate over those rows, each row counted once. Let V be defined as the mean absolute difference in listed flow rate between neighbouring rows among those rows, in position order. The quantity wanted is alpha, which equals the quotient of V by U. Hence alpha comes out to 0.03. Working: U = 28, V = 0.87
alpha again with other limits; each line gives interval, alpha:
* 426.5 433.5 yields 0.09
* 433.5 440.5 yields 0.09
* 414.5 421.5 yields 0.04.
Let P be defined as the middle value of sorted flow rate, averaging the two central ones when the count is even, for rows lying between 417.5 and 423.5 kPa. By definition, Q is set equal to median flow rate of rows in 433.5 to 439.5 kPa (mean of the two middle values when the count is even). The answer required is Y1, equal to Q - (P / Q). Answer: 11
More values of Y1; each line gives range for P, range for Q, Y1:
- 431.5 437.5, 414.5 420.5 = 28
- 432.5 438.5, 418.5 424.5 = 28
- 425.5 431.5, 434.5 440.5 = 14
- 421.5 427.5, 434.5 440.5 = 14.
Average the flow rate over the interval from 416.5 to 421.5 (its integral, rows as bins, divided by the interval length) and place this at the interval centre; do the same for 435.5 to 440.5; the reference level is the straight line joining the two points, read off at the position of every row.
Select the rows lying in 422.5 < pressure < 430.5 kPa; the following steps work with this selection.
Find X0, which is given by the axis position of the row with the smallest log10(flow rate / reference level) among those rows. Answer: 430 kPa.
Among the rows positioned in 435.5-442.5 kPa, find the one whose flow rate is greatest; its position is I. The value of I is 442 kPa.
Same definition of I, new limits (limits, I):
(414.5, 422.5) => 416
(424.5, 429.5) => 426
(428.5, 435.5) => 429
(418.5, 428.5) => 423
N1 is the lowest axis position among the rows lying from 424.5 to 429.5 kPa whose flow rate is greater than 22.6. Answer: 425 kPa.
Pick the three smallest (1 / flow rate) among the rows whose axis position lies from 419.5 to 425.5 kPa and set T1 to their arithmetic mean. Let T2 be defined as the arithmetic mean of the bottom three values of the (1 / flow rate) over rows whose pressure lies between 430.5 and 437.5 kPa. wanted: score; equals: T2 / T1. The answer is 1.8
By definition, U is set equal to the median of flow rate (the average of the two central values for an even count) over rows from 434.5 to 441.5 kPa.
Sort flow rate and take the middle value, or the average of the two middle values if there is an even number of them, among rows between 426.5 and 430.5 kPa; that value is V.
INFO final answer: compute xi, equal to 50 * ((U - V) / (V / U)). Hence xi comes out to -234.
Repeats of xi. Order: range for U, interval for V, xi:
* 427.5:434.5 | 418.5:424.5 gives -344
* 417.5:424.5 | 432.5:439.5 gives 1371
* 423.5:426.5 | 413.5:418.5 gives 10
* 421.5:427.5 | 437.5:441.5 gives 637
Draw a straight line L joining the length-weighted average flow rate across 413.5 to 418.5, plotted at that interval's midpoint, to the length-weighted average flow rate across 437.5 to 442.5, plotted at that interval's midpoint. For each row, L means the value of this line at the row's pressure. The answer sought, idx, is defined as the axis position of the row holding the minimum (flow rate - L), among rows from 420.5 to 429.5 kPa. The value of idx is 429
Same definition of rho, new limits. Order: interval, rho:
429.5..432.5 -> 18.0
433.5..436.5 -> 12.6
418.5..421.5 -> 28.1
